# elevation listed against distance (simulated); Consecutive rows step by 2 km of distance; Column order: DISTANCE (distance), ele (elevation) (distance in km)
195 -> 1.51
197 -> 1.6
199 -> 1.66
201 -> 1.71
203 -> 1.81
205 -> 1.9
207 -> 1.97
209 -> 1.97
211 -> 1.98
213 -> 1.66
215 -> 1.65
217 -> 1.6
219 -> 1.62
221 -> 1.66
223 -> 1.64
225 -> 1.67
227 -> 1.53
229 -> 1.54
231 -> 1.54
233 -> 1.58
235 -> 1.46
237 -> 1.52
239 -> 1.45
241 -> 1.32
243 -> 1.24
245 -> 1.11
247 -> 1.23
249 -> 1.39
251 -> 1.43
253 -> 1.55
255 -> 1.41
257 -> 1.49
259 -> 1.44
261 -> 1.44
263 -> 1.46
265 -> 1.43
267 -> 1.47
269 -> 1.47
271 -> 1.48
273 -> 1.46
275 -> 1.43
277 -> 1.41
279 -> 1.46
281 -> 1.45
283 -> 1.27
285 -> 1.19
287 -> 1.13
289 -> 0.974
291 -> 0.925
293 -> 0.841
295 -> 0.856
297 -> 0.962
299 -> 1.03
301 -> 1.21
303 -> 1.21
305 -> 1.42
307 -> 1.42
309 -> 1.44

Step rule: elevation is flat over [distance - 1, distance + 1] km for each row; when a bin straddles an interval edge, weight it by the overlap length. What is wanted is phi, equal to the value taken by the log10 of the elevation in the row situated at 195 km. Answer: 0.18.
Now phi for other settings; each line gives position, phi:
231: 0.19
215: 0.22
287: 0.05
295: -0.07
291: -0.03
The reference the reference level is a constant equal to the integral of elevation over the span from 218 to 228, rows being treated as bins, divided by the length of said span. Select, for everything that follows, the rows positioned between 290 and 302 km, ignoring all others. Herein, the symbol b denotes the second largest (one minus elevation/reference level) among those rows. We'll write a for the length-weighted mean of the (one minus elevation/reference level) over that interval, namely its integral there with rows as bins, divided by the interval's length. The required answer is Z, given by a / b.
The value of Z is 0.85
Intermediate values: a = 0.40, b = 0.47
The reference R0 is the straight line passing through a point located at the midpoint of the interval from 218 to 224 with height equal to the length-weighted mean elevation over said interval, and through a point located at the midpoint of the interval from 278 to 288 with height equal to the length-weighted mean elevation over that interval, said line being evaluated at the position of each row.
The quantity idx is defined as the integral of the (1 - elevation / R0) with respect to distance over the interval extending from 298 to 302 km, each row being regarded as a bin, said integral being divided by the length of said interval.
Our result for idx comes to 0.07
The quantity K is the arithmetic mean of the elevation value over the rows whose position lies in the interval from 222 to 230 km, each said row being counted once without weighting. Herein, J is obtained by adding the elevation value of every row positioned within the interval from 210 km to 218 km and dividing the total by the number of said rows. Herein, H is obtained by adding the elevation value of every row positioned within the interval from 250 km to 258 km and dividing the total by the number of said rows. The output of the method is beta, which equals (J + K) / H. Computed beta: 2.3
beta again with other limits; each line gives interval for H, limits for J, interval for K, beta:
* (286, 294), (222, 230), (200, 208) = 3.6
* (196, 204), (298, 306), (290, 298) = 1.2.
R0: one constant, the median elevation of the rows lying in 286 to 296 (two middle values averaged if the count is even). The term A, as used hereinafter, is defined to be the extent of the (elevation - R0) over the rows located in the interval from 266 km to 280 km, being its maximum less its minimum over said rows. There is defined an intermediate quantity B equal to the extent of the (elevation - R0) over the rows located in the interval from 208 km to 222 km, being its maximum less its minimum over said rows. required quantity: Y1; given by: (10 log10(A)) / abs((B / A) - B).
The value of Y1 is -2.3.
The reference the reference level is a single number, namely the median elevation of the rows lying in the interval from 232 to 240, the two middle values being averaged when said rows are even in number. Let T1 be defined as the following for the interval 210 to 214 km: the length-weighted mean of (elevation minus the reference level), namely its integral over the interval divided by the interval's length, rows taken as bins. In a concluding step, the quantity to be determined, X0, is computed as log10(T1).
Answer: -0.5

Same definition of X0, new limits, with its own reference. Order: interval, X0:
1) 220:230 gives -0.9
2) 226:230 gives -1.3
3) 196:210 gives -0.5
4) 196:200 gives -0.9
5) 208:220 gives -0.6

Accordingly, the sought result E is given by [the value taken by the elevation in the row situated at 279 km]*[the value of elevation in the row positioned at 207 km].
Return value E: 2.88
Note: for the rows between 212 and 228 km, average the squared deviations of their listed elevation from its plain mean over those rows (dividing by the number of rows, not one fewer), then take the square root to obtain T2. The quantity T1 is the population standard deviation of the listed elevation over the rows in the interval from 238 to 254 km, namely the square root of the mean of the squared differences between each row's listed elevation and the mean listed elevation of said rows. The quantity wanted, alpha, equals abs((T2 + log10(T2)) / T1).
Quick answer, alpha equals 9.9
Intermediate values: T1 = 0.13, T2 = 0.04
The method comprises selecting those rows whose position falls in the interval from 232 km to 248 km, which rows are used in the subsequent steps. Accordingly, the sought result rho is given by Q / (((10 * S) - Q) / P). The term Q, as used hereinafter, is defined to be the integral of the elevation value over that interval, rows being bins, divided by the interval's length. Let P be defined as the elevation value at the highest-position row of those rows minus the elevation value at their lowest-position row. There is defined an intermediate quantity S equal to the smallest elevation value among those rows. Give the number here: -0.05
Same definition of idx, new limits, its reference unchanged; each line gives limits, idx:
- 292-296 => 0.32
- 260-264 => -0.02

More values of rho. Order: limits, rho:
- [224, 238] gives -0.02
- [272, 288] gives -0.04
